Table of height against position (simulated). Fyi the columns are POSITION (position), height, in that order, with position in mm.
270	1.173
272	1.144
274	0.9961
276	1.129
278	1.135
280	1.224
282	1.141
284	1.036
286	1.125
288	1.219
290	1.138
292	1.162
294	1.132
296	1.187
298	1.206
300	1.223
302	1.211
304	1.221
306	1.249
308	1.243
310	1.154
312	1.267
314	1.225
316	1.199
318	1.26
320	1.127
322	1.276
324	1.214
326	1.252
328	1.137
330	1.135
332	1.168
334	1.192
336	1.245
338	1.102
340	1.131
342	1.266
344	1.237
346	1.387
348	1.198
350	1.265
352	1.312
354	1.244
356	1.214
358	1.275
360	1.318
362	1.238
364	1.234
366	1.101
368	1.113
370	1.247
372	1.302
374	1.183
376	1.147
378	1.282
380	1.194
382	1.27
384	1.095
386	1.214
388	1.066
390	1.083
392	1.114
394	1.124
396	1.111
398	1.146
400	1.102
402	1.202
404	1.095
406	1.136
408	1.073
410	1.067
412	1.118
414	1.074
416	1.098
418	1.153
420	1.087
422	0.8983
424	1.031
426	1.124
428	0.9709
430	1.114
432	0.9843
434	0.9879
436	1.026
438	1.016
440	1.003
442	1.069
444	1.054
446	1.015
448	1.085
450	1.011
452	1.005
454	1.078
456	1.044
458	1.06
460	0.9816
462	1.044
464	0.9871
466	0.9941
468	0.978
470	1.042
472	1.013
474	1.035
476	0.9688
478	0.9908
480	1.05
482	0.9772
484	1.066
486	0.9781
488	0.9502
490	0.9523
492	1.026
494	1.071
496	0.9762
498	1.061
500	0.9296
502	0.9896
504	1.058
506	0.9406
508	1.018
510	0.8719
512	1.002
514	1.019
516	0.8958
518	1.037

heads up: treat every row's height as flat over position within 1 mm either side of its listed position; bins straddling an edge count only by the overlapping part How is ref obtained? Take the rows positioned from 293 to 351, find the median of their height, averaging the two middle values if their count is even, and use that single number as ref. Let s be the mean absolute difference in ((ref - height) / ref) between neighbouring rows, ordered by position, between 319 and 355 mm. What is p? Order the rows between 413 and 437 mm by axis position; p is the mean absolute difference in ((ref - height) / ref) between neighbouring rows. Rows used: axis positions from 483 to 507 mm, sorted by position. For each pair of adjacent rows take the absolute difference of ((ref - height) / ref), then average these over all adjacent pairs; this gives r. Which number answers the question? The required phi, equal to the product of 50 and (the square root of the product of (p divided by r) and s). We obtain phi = 14.5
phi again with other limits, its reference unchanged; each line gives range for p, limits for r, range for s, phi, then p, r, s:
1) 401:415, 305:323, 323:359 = 9.9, 0.043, 0.064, 0.059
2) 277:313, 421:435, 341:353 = 10.0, 0.046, 0.090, 0.079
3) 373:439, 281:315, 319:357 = 15.1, 0.061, 0.042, 0.062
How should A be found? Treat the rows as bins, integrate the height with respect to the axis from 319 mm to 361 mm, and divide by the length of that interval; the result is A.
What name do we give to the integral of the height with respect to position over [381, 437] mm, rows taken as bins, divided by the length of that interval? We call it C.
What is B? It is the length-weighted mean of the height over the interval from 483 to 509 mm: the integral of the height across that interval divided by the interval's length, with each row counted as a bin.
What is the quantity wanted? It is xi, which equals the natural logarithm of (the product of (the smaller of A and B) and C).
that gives 0.09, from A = 1.224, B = 1.00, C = 1.09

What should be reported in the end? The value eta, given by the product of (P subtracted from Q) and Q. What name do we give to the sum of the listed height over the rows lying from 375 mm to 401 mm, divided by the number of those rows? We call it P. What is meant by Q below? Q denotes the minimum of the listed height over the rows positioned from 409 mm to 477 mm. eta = -0.23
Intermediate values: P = 1.15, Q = 0.8983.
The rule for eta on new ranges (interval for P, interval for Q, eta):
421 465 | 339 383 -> 0.08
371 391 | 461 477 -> -0.21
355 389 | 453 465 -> -0.22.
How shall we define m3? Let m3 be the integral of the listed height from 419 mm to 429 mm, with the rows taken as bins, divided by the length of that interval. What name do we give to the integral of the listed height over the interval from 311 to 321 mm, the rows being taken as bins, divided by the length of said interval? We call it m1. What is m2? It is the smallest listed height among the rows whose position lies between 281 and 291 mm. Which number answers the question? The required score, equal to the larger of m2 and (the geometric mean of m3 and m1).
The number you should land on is 1.11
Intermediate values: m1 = 1.22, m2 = 1.036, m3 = 1.02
